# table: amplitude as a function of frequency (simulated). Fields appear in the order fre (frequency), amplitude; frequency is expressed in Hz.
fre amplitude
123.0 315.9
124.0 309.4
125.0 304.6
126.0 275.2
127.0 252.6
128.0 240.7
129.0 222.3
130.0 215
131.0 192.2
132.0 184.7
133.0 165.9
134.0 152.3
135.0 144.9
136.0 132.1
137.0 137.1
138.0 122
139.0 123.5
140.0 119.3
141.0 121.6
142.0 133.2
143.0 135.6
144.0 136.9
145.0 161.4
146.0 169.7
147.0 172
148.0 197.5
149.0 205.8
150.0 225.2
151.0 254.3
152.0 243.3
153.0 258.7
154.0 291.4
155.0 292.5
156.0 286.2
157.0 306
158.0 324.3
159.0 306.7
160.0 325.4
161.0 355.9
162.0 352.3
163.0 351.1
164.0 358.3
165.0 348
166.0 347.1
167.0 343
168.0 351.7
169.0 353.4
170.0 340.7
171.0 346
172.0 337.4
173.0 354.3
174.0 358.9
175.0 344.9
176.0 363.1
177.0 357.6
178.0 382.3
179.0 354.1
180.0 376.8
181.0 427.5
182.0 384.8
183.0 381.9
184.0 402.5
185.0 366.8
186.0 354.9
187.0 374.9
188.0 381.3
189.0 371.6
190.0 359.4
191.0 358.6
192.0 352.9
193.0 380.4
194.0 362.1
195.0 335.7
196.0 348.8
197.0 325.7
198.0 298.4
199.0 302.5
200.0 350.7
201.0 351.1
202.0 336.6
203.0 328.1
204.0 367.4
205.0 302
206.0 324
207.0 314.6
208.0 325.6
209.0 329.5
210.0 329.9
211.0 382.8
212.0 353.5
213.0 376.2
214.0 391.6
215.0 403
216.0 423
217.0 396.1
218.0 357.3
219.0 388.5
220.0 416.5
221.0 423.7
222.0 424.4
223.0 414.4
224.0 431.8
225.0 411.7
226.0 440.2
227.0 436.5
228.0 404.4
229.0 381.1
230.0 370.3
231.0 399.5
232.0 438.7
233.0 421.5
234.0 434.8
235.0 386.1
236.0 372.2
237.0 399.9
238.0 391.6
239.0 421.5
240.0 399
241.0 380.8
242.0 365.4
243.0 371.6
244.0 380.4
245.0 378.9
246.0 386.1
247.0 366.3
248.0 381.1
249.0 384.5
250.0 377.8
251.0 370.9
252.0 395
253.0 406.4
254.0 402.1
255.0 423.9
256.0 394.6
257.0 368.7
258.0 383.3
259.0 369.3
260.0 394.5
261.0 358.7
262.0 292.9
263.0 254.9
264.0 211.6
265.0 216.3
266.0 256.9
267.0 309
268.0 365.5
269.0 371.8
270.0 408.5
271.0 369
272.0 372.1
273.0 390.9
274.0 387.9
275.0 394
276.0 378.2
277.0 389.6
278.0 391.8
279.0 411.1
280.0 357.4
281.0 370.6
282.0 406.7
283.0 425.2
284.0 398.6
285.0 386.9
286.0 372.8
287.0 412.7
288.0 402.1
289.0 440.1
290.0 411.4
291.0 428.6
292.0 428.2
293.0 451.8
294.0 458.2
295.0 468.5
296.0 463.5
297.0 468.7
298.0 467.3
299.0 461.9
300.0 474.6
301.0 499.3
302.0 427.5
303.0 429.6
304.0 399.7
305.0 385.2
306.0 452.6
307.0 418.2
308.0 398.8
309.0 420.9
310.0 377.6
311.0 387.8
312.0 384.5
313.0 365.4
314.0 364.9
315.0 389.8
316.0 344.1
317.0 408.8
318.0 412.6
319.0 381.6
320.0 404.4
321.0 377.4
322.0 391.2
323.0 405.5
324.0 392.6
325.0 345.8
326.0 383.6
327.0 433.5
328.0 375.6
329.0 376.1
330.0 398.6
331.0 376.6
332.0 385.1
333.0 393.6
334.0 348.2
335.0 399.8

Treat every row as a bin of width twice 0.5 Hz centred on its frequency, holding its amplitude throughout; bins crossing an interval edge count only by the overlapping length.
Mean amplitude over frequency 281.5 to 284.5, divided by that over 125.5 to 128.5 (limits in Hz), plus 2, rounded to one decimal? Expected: 3.6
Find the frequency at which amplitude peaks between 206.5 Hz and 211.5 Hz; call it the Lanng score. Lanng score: 211.0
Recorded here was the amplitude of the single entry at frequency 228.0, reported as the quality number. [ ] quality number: 404.4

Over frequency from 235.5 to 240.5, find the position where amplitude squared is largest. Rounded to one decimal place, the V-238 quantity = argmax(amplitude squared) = 239.0 Hz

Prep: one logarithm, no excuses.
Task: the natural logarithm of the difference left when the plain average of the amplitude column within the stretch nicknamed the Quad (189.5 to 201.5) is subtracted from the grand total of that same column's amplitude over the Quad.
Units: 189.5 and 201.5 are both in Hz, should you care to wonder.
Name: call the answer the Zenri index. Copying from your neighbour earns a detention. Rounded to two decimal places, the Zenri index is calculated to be 8.24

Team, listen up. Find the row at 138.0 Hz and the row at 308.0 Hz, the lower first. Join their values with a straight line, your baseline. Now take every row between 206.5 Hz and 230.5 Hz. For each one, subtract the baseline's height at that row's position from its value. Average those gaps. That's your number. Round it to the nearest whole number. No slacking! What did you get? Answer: 136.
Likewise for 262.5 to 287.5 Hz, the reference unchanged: 15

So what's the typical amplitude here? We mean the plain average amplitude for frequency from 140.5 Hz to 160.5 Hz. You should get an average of 227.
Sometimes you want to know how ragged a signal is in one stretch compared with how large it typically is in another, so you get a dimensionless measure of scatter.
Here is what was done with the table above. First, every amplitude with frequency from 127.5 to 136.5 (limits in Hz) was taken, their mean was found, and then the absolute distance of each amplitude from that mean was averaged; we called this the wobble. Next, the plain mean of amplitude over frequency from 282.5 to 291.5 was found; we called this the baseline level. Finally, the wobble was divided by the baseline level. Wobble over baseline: 0.08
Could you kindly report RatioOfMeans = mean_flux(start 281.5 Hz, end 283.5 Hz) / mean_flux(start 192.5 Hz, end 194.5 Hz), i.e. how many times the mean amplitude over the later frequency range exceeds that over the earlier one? 1.1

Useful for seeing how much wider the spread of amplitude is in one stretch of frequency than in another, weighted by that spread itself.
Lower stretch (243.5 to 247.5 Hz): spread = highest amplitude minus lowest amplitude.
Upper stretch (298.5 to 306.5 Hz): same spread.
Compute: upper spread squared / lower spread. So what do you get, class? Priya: 658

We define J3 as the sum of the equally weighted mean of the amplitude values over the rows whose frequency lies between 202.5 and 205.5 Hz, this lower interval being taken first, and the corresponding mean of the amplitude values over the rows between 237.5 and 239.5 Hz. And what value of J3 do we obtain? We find 739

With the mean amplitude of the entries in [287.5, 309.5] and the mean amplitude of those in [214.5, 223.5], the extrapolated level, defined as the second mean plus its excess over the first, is 371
